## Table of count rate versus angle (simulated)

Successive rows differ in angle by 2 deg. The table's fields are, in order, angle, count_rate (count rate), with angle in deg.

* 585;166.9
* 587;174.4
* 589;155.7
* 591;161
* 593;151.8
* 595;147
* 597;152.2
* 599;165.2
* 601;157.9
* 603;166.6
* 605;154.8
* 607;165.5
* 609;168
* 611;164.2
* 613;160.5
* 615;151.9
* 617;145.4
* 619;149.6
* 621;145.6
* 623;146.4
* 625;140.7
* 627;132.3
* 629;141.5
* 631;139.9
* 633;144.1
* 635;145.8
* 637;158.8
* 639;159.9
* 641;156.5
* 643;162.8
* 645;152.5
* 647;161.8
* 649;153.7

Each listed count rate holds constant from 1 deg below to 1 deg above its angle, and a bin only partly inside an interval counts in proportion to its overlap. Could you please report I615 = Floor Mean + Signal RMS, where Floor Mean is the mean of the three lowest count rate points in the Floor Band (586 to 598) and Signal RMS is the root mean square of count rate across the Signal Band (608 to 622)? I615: 306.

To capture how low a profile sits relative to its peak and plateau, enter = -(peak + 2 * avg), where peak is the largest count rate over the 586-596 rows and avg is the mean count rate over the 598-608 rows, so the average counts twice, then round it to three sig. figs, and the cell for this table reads -498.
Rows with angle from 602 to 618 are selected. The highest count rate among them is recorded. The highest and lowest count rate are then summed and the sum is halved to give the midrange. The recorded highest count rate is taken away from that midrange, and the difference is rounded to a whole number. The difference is -11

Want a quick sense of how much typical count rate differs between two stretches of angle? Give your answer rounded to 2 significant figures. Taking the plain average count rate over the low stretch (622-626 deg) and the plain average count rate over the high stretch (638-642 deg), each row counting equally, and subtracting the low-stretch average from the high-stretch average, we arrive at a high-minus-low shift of 15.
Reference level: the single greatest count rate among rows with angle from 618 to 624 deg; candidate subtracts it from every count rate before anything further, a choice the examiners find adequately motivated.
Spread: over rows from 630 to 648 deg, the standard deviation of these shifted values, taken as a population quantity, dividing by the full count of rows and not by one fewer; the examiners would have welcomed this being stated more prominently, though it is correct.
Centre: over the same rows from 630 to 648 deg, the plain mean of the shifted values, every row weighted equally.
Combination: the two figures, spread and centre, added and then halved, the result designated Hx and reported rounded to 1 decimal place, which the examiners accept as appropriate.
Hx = 6.0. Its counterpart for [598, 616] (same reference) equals 8.7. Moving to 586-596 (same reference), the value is 8.9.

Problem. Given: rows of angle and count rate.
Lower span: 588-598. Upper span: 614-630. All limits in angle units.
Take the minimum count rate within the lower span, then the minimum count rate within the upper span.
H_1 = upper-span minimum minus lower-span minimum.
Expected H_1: -15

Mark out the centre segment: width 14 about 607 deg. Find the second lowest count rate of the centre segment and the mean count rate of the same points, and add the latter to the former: 320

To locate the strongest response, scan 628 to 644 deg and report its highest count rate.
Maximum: 162.8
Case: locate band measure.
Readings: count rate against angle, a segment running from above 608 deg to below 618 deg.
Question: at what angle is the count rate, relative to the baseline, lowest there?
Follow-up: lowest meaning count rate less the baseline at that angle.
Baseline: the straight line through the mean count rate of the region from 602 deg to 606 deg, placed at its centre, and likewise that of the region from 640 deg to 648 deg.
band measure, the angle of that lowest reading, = 617 deg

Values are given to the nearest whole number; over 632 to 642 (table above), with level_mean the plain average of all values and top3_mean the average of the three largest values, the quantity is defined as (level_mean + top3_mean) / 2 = 156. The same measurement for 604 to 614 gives 164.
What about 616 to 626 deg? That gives 146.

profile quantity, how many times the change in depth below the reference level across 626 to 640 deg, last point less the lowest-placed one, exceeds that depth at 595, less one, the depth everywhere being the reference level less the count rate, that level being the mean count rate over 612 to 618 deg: -6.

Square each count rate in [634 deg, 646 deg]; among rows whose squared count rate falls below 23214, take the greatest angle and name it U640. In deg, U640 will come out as 635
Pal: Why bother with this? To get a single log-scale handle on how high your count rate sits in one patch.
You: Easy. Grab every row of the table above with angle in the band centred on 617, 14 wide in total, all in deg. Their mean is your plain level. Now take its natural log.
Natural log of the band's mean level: 5.02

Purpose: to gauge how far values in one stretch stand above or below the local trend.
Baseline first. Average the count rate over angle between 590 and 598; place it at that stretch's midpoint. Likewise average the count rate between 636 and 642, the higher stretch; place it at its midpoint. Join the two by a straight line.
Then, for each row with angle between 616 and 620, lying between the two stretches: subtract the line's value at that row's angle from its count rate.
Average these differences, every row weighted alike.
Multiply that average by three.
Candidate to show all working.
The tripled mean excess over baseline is -25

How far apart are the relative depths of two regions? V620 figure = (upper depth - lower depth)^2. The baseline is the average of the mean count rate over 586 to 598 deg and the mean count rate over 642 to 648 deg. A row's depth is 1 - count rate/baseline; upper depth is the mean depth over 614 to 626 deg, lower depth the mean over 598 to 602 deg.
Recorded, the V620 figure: 0.009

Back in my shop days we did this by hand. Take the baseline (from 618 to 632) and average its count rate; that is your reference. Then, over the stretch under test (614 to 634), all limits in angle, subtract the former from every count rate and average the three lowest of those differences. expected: -5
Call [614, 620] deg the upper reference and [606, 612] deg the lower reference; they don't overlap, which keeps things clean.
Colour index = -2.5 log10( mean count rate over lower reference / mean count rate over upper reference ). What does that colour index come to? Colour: -0.12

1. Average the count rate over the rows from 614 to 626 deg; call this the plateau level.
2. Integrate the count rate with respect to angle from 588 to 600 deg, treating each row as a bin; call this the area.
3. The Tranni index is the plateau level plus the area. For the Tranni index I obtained 2012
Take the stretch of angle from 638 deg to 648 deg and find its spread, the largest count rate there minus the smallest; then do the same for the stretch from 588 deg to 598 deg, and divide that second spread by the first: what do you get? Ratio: 1.4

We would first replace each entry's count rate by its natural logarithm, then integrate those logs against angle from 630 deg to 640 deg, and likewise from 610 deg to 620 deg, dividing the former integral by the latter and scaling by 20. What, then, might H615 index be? 19.9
